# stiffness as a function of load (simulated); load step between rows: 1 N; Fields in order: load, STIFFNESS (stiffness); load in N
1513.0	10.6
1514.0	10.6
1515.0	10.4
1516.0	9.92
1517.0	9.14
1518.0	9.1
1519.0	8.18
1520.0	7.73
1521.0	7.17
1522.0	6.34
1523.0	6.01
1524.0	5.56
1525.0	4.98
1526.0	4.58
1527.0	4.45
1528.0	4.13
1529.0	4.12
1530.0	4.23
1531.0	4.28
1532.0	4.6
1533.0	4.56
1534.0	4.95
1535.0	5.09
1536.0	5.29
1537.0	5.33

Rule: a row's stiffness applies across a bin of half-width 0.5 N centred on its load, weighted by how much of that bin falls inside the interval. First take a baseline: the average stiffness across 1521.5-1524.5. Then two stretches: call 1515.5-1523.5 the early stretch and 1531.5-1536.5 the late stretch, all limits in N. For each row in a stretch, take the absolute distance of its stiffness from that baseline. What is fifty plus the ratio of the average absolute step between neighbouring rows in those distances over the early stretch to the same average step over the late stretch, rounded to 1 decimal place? 52.9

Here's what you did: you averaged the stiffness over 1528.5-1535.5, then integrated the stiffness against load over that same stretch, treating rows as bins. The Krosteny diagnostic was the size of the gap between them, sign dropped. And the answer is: 27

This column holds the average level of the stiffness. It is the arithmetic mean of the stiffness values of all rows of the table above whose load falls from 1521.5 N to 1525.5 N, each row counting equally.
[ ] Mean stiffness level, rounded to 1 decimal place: 5.7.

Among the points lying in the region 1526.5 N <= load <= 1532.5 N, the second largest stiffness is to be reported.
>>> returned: 4.45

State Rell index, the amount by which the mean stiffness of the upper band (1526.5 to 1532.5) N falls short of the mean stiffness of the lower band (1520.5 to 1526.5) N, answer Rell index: 1.5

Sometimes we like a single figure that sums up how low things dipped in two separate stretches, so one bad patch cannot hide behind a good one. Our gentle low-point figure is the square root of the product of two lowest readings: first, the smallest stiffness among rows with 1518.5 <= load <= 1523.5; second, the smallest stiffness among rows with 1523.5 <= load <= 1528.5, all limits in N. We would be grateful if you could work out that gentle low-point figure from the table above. 5.0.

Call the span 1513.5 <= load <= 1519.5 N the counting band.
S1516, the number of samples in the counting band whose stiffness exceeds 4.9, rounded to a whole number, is 6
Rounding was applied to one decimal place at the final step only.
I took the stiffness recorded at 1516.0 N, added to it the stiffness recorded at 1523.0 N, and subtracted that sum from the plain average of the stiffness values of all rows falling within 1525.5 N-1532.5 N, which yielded -11.6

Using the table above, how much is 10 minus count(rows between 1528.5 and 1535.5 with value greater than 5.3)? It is 10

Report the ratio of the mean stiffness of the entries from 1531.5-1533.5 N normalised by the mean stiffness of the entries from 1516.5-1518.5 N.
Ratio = 0.50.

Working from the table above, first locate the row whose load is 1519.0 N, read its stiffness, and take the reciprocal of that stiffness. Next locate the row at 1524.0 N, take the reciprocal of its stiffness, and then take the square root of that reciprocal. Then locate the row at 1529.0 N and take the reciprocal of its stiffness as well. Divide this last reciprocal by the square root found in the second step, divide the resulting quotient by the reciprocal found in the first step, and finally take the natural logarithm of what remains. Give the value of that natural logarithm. 1.54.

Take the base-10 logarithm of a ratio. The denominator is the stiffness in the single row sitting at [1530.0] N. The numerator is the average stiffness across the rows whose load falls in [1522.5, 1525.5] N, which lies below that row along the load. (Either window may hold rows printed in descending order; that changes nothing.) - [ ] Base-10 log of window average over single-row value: 0.115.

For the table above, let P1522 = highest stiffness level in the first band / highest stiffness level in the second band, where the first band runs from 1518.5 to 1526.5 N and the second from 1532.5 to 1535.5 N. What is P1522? 1.61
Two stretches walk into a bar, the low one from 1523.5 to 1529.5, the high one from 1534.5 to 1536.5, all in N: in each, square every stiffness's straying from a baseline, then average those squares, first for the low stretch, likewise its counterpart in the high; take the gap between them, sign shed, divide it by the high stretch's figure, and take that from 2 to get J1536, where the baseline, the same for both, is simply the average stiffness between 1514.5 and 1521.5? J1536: 1.7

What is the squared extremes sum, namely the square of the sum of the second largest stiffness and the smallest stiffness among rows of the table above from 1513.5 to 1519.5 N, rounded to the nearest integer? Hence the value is 345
